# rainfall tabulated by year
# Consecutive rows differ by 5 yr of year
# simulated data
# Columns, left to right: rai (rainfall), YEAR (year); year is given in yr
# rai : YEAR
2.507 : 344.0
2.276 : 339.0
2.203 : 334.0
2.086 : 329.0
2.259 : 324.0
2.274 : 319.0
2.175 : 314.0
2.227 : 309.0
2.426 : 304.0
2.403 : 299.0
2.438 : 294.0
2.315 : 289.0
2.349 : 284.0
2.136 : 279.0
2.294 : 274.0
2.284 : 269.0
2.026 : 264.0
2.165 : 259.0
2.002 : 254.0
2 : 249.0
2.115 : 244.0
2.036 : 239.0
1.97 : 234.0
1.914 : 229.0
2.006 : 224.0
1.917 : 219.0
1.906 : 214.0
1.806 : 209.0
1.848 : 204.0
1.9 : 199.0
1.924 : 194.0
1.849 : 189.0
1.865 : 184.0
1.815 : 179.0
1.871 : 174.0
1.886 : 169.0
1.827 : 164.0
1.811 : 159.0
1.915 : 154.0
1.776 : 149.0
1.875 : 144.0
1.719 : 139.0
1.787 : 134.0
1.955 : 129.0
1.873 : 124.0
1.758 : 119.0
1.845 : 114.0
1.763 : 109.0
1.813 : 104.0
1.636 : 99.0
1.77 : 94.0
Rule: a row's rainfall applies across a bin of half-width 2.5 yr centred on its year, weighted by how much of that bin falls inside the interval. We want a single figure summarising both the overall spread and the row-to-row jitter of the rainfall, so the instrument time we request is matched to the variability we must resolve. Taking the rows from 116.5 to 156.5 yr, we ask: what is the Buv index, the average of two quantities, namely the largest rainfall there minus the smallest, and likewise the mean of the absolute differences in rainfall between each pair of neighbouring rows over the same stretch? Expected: 0.18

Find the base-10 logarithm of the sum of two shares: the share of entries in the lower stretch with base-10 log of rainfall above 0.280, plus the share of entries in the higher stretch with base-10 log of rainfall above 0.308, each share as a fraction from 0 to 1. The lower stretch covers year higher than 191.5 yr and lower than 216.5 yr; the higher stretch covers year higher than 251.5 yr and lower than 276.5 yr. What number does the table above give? 0.00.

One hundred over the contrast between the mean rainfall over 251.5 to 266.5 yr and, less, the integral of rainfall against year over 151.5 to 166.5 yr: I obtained -3.89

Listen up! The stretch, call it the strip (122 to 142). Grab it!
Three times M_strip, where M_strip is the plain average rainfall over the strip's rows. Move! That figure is 5.5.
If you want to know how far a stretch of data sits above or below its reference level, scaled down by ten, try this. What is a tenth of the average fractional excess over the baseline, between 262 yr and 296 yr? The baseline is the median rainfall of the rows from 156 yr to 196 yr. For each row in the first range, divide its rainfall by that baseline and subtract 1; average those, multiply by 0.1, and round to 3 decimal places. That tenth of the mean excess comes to 0.022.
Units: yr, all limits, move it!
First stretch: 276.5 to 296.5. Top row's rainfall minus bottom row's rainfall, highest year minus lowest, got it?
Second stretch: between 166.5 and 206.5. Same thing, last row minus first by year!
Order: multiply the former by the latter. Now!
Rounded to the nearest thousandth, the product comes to -0.011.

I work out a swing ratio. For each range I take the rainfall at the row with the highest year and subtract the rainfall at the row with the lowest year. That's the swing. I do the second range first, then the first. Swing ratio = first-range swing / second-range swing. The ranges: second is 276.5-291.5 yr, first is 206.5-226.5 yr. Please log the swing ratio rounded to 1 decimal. 1.1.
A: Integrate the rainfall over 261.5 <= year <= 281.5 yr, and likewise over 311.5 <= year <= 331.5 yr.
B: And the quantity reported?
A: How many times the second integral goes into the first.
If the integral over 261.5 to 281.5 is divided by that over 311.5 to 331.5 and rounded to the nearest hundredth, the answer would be 0.99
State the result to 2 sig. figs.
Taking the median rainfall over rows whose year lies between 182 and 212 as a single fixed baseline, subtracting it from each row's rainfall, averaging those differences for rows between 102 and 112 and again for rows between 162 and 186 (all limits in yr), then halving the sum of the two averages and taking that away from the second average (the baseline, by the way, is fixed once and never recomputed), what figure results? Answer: 0.032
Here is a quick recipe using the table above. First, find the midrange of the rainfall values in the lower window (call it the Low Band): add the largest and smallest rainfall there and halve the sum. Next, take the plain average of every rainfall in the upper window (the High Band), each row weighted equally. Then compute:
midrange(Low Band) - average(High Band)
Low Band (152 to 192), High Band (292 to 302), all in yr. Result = -0.56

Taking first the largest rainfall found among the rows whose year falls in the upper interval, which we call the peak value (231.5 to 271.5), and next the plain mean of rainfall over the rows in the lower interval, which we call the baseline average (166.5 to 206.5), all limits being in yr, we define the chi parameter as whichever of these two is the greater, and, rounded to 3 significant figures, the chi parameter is 2.28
